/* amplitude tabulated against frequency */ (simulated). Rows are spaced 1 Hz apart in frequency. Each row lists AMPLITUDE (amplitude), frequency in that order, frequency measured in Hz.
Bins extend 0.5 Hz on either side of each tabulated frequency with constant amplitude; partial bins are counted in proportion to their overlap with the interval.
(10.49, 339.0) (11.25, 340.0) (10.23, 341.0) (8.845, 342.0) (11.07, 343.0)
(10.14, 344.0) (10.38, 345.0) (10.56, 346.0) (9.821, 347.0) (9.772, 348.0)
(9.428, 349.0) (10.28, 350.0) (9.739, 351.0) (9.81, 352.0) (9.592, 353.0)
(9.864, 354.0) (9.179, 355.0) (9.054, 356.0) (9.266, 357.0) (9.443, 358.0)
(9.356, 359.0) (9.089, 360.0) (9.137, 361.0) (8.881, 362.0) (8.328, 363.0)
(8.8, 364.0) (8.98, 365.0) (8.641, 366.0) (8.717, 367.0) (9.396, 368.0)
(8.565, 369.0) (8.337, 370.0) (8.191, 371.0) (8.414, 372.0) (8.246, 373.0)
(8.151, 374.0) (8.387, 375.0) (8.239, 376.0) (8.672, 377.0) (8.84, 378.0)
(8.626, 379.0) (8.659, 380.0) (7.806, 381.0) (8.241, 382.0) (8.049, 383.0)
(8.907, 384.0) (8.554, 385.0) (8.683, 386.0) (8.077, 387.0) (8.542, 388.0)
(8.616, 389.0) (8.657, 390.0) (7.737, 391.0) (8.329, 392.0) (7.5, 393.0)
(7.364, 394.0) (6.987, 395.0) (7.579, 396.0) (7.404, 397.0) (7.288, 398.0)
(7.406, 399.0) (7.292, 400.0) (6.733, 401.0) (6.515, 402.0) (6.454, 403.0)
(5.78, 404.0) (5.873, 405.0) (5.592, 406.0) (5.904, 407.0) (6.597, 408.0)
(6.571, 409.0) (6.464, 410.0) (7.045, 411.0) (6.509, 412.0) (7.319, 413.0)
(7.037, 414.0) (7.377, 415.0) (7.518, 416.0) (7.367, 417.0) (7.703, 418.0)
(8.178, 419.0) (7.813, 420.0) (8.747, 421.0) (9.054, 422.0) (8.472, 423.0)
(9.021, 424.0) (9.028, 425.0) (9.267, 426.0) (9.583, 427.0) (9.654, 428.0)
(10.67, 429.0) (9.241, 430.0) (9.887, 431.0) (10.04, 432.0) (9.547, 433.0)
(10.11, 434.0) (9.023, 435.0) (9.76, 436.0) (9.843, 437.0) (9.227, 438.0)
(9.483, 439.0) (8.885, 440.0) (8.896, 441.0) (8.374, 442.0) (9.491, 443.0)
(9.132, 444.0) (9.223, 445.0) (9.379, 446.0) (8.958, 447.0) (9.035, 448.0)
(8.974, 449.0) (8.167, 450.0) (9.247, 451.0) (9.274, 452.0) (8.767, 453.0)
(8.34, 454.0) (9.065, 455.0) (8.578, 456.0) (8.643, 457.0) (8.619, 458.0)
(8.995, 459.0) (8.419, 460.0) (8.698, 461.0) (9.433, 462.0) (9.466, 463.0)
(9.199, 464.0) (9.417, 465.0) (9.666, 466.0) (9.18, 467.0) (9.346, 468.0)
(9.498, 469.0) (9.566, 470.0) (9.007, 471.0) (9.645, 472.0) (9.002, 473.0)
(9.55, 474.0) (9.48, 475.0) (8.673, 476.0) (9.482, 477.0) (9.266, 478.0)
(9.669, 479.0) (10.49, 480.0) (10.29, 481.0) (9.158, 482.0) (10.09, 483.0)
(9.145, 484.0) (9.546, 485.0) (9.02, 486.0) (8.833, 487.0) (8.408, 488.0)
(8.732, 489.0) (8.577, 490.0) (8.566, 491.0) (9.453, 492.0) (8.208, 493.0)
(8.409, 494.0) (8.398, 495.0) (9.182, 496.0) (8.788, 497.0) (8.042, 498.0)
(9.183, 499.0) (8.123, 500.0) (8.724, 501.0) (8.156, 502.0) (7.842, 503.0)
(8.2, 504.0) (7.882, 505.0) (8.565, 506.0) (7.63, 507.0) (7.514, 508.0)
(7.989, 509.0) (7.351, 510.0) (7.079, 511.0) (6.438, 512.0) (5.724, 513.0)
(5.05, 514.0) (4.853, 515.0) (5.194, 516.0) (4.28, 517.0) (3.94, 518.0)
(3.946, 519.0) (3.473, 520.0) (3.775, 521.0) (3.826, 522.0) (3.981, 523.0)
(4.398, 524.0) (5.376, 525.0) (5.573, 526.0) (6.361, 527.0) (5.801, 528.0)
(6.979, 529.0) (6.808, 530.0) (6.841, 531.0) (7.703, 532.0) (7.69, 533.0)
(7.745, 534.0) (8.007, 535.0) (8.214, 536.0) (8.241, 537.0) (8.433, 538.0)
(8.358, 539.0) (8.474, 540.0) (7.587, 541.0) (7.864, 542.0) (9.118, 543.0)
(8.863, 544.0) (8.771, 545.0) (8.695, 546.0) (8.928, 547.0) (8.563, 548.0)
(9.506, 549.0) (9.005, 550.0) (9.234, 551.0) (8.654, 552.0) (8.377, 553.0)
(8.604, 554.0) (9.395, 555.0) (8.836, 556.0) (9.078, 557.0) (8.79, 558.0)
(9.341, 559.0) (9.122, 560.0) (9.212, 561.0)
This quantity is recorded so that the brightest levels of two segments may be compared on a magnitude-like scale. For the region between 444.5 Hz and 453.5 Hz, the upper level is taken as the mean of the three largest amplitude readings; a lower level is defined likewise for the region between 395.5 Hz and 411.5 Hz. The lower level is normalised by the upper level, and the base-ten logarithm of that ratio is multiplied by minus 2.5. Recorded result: 0.24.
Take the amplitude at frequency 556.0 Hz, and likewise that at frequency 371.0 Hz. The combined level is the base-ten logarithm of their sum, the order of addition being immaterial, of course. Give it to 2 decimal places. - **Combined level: 1.23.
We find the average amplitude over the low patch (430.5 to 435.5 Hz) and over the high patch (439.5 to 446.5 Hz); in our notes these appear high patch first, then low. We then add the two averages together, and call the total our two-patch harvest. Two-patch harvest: 19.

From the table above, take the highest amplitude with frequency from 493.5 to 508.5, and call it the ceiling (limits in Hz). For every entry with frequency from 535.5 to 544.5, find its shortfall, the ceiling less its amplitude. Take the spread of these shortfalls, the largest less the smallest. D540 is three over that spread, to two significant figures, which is 2.0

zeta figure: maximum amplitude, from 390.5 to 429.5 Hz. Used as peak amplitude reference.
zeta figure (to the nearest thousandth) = 10.670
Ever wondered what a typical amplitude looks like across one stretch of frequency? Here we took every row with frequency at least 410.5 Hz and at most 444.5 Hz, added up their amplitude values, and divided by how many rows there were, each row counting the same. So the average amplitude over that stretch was 8.77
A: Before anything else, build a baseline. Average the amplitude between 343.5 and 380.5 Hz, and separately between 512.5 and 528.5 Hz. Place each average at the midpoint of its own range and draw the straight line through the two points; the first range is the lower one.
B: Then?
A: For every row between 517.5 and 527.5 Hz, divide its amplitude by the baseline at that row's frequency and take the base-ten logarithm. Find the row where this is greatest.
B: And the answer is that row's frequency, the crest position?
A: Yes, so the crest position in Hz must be 527.0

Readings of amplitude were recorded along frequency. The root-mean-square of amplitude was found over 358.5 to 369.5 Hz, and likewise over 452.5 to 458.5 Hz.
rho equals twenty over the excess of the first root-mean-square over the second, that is 86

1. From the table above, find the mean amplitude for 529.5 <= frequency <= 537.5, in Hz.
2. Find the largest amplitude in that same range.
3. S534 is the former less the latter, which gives -0.58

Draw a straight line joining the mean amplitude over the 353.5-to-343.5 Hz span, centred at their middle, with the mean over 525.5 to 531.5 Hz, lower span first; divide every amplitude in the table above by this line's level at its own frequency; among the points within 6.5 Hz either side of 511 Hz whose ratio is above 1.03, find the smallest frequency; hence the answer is 505.0 Hz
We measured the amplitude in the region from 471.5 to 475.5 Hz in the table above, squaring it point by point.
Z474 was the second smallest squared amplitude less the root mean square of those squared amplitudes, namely 1.0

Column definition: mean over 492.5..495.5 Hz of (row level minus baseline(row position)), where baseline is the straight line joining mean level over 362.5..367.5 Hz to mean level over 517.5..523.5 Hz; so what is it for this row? 4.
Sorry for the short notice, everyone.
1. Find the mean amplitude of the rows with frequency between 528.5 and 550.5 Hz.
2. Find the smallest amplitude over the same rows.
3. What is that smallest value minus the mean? -1.39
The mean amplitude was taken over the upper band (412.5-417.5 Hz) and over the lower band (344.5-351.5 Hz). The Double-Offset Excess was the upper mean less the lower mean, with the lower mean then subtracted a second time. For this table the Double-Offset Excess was -12.7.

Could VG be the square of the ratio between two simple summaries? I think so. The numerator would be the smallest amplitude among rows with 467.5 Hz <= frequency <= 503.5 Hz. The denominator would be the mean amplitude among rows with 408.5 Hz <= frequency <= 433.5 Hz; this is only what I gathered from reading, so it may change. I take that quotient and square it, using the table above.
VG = 0.88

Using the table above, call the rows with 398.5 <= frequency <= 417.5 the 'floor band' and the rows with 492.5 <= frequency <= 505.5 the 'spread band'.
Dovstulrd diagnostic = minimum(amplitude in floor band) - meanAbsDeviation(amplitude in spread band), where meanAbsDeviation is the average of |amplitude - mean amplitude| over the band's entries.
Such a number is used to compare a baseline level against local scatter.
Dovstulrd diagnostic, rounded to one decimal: 5.2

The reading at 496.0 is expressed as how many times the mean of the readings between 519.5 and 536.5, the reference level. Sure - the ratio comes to 1.52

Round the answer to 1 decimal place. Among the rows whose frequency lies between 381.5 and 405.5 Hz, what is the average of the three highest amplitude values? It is 8.7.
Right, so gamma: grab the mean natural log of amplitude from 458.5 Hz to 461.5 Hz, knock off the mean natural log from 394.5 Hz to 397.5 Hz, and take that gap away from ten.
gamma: 9.8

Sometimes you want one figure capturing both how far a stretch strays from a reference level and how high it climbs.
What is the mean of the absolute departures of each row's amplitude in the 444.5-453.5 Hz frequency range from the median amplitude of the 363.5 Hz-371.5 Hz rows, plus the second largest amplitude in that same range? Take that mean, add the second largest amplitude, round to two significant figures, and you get 9.7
